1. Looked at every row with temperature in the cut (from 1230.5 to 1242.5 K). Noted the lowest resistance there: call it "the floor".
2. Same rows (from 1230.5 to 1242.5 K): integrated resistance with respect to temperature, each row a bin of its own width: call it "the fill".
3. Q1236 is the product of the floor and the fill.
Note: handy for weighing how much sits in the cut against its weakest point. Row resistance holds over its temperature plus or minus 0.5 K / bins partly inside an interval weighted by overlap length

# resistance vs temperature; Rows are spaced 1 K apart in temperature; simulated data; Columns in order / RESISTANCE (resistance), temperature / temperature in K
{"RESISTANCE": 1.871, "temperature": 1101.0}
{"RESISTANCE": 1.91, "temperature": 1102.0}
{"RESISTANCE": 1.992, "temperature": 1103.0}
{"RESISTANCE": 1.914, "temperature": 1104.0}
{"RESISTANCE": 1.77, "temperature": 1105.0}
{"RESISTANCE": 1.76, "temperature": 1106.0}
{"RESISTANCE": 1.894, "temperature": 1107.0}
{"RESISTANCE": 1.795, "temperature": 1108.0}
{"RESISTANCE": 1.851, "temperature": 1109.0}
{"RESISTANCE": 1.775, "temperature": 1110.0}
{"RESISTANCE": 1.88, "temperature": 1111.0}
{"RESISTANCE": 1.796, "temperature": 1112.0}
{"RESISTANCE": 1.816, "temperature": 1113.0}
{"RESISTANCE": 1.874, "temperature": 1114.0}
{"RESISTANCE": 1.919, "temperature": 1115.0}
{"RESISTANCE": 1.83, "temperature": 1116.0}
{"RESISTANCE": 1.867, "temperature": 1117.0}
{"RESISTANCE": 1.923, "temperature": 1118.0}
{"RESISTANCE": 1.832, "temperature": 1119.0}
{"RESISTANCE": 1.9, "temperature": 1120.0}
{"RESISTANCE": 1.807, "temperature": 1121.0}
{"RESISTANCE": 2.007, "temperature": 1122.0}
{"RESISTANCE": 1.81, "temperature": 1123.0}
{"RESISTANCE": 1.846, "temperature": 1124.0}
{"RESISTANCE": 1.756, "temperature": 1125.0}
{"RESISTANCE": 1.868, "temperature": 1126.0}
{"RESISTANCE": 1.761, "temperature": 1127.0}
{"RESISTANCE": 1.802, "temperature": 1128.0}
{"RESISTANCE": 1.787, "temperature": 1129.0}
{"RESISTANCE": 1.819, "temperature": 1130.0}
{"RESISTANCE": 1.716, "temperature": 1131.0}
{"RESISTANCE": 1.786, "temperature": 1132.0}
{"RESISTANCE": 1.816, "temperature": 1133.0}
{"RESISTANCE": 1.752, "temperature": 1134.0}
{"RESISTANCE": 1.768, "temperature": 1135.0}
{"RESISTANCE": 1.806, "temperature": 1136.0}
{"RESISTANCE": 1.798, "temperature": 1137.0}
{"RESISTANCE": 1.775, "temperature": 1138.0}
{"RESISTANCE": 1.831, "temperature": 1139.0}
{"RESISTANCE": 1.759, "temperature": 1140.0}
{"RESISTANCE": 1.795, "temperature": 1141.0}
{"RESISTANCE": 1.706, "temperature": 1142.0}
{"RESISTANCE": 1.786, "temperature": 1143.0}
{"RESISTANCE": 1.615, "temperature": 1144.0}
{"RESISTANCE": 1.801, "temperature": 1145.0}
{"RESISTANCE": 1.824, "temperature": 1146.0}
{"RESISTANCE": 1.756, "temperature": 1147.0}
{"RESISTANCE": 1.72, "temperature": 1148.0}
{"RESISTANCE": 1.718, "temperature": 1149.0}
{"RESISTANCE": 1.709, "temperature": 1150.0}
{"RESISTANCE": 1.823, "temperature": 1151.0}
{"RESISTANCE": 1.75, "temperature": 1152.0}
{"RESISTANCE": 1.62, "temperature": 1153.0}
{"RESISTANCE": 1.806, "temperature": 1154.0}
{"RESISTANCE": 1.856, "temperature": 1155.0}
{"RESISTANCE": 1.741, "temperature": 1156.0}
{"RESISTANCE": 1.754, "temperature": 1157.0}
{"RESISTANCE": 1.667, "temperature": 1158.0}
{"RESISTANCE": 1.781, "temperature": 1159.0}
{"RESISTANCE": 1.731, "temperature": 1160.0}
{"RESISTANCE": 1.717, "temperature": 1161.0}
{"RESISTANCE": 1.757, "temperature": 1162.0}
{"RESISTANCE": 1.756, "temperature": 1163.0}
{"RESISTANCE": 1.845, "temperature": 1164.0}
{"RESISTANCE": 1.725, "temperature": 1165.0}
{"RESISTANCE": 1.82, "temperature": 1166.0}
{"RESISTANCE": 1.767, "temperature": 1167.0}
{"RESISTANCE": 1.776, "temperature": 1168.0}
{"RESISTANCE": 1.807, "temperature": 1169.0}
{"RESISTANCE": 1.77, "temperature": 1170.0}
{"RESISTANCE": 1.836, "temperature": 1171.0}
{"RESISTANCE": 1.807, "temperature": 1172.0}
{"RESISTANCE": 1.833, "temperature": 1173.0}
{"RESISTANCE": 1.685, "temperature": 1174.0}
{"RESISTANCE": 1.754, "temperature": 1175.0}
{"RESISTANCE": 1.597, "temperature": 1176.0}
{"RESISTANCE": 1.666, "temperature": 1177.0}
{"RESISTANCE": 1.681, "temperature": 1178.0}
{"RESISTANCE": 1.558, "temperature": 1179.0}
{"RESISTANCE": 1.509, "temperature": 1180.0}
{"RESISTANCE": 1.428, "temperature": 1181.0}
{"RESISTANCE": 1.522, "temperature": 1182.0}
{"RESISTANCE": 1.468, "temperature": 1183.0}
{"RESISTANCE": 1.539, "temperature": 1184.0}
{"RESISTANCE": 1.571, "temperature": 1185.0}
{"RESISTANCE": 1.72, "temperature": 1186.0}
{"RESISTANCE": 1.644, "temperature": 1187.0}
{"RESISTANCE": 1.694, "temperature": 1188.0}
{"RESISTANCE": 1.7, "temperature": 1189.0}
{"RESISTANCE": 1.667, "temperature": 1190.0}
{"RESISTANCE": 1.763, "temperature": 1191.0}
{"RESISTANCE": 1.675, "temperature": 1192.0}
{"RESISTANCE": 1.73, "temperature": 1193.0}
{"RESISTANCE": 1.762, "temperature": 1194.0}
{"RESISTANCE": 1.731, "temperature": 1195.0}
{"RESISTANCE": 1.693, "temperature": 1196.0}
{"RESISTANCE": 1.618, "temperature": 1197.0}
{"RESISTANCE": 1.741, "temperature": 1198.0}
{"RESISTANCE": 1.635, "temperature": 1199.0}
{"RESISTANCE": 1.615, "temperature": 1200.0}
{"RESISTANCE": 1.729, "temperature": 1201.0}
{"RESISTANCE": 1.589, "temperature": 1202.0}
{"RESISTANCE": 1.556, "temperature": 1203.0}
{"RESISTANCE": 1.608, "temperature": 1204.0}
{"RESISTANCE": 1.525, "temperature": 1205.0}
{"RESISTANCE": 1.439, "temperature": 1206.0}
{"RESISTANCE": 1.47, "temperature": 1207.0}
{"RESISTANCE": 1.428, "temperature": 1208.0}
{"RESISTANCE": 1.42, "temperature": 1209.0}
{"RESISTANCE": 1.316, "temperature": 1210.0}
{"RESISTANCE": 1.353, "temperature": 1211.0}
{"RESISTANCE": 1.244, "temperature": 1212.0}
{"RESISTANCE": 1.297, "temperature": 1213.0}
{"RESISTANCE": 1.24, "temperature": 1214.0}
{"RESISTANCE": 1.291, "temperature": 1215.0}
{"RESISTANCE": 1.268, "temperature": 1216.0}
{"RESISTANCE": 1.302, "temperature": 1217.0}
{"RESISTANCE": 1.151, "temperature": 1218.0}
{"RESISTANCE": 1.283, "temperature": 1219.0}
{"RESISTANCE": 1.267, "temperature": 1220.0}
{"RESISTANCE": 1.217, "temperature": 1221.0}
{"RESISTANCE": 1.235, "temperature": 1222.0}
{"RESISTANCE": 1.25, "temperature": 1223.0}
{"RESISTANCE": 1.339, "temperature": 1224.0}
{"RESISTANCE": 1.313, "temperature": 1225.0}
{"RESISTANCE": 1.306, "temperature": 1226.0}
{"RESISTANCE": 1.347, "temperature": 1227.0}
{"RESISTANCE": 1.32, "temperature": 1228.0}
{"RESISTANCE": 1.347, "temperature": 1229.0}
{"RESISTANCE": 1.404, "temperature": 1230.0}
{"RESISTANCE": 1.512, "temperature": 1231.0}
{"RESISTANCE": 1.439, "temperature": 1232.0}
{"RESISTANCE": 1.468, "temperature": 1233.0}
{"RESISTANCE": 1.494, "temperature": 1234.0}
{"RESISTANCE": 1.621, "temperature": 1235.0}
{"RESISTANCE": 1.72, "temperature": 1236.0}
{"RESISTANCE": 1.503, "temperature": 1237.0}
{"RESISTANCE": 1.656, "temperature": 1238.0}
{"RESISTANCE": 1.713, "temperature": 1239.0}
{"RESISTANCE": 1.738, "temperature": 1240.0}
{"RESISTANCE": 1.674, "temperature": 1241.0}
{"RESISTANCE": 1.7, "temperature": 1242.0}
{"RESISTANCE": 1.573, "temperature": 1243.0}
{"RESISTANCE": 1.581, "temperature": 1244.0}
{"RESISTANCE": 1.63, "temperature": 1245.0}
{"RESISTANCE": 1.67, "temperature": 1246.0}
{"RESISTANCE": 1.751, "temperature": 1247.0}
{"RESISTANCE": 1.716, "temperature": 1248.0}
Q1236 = 28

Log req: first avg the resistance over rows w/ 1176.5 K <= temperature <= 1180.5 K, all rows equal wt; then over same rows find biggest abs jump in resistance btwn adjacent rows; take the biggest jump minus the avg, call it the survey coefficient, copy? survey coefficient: -1.48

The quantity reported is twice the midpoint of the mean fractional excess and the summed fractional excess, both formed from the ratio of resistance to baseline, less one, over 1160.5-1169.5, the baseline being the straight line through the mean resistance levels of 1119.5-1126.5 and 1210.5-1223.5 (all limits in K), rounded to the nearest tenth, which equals 1.2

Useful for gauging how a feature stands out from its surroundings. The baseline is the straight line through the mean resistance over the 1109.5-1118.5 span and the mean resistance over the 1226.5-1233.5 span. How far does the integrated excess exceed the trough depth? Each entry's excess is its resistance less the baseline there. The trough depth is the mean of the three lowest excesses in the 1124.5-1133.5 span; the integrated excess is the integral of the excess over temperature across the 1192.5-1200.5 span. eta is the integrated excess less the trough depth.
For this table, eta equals 1.3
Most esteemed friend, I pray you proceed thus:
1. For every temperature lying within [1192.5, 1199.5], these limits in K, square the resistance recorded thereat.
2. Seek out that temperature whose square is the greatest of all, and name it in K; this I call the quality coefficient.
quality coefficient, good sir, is 1194.0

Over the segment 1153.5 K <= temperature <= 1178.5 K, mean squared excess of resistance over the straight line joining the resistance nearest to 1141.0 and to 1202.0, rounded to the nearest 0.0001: 0.0058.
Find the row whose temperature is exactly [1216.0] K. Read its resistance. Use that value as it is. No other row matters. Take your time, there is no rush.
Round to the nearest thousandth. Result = 1.268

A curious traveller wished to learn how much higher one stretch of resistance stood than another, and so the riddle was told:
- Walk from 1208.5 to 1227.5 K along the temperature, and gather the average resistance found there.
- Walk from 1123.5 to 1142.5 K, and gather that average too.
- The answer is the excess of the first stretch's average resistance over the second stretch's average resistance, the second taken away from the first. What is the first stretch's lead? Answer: -0.50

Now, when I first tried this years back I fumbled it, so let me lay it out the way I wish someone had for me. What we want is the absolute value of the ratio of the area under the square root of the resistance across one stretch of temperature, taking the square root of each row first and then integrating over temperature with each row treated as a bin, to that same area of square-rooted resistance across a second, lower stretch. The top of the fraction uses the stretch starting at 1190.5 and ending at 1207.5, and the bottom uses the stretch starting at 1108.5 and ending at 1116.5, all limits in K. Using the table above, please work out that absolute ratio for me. 2.0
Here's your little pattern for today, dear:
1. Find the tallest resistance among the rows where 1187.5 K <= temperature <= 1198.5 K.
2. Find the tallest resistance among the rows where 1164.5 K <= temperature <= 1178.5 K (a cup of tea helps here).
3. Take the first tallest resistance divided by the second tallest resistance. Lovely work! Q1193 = 0.96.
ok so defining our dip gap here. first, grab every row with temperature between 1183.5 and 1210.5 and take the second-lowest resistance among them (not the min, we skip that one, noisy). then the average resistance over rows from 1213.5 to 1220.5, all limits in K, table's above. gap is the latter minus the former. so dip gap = -0.16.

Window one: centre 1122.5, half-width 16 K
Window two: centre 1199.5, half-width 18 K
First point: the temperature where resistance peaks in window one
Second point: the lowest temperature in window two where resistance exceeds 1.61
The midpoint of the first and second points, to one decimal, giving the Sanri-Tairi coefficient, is 1154.0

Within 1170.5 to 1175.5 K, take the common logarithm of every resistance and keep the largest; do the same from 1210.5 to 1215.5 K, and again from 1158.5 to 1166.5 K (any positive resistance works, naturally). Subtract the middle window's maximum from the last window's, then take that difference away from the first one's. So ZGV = 0.13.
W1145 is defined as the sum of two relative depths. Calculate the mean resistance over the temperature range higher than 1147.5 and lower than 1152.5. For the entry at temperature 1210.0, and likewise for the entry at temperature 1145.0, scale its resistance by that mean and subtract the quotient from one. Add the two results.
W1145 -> 0.21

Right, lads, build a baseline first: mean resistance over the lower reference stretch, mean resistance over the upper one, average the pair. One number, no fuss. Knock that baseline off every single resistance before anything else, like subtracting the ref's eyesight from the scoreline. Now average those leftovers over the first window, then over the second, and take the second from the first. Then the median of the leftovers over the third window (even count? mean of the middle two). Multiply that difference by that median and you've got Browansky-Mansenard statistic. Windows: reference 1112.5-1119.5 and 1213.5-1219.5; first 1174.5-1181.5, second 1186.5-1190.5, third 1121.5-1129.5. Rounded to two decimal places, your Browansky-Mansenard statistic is -0.02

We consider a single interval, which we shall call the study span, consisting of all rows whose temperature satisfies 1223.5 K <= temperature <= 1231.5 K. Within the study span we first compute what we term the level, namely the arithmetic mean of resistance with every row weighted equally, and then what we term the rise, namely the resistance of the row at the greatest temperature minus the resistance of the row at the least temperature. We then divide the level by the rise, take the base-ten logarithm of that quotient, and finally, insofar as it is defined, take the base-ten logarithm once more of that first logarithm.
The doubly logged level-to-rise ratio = -0.05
